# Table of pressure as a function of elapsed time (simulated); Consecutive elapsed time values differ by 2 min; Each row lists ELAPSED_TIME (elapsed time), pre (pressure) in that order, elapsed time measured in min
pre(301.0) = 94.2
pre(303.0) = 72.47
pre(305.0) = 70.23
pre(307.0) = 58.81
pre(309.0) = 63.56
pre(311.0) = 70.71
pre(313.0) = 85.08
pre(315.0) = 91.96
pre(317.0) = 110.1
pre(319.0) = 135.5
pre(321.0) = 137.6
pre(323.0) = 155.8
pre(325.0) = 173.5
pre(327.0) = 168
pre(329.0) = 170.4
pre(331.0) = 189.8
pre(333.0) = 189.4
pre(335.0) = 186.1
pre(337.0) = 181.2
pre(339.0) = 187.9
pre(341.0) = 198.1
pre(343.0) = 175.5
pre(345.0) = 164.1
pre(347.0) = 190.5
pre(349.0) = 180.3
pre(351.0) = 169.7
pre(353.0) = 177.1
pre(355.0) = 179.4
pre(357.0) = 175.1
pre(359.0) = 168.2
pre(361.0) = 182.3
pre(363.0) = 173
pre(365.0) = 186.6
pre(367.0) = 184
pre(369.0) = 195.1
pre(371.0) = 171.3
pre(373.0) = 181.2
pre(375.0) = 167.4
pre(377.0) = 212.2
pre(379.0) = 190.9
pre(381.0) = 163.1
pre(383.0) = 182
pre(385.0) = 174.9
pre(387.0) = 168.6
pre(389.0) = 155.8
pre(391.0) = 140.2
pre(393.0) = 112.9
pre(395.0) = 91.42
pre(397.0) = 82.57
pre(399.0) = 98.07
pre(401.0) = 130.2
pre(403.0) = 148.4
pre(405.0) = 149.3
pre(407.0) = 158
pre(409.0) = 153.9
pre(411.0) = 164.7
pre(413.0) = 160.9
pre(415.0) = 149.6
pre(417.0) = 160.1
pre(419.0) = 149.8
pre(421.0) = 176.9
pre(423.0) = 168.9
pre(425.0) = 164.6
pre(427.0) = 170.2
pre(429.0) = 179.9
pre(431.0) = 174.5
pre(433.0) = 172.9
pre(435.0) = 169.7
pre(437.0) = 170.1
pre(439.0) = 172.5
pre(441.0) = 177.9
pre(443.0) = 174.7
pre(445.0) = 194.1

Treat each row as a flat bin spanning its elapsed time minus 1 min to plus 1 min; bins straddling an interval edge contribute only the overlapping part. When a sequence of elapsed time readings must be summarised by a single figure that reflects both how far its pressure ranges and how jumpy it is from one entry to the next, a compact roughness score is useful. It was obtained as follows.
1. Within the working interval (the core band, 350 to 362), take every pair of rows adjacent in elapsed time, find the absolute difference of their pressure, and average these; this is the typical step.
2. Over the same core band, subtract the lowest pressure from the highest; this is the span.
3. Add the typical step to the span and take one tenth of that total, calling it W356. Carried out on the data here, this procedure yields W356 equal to 2.1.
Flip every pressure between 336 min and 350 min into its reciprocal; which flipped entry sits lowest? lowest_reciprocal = 0.0050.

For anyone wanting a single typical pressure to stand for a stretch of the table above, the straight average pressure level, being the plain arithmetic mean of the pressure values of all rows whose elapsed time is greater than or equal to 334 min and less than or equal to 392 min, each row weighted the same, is 178.0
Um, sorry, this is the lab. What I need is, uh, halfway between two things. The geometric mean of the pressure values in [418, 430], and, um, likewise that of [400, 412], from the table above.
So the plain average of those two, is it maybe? 159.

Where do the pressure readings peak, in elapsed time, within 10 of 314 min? 323.0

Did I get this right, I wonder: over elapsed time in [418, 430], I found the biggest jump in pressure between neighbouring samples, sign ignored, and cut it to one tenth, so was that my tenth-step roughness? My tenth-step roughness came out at 2.71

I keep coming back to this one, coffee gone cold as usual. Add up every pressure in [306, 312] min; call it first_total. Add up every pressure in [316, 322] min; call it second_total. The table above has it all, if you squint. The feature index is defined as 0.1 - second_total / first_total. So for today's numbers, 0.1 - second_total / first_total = -1.9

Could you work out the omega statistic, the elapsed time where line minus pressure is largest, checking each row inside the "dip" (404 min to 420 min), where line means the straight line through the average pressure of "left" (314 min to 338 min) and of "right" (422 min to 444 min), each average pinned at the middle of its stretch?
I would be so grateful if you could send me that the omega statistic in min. 419.0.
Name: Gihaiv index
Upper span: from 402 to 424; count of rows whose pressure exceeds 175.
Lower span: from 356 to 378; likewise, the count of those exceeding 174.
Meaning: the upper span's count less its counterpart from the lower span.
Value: -6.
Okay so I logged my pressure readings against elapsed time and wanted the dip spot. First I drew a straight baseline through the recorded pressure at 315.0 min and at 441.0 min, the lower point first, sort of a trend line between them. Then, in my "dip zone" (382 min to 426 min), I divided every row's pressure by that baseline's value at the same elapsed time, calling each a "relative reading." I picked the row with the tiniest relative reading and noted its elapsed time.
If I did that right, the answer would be 397.0 min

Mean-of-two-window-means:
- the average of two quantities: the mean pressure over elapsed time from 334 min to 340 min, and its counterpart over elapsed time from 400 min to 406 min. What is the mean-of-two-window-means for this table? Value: 164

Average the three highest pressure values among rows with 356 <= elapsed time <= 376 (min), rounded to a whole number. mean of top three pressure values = 189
